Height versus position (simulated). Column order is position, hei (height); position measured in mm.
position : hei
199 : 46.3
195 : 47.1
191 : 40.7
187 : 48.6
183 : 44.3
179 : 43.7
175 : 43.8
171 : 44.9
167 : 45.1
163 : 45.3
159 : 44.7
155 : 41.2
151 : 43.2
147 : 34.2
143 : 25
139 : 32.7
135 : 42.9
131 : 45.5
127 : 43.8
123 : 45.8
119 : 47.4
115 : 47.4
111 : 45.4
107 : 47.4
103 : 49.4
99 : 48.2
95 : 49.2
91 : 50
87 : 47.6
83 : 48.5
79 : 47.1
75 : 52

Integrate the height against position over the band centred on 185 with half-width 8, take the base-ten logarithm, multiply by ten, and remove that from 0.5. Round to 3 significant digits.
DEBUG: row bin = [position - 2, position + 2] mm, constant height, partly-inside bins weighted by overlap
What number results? -28.0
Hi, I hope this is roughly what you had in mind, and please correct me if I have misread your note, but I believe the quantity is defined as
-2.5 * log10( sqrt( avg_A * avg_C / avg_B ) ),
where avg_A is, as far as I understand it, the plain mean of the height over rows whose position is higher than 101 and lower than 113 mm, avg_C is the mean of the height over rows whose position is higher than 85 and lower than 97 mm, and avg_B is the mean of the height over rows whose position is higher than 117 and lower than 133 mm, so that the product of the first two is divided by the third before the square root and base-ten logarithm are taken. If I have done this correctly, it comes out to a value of -2.133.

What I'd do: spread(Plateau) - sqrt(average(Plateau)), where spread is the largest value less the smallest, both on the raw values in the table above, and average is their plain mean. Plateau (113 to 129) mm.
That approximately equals -3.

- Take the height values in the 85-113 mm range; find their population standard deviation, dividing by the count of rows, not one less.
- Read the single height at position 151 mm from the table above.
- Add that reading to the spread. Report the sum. 45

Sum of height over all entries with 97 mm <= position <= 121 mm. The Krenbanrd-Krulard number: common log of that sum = 2.455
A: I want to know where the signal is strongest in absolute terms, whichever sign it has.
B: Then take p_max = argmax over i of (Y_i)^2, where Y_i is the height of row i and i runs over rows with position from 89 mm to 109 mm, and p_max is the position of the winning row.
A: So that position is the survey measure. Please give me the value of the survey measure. 91 mm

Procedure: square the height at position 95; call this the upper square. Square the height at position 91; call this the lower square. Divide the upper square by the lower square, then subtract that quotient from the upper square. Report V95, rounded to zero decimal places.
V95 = 2420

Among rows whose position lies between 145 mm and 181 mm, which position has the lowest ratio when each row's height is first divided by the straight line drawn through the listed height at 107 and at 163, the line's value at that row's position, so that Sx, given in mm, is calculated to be 147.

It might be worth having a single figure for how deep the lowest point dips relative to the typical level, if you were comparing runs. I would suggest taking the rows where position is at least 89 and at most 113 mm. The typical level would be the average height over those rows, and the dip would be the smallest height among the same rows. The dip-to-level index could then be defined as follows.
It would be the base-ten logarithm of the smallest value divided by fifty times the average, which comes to -1.73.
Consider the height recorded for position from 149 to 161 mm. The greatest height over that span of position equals 44.7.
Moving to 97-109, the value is 49.4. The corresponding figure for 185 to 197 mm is 48.6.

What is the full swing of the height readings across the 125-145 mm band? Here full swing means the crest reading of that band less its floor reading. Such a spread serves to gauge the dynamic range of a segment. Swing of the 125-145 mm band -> 20.5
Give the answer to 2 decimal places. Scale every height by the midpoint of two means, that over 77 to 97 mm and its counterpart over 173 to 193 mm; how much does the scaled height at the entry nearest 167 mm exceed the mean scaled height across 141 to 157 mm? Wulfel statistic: 0.20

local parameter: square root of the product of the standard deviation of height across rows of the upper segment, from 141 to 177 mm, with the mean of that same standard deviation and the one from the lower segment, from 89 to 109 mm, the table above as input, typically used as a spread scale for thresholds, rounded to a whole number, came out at 5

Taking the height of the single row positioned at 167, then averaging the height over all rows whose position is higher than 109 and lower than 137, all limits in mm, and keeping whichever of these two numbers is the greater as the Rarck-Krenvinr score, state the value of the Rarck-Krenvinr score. 45.5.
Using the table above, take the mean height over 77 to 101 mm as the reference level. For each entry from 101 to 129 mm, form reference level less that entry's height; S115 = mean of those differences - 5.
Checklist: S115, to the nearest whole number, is -3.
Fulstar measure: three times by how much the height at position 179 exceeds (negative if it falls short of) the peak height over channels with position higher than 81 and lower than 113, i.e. -19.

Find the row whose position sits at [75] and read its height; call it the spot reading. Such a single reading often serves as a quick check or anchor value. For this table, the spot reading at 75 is 52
